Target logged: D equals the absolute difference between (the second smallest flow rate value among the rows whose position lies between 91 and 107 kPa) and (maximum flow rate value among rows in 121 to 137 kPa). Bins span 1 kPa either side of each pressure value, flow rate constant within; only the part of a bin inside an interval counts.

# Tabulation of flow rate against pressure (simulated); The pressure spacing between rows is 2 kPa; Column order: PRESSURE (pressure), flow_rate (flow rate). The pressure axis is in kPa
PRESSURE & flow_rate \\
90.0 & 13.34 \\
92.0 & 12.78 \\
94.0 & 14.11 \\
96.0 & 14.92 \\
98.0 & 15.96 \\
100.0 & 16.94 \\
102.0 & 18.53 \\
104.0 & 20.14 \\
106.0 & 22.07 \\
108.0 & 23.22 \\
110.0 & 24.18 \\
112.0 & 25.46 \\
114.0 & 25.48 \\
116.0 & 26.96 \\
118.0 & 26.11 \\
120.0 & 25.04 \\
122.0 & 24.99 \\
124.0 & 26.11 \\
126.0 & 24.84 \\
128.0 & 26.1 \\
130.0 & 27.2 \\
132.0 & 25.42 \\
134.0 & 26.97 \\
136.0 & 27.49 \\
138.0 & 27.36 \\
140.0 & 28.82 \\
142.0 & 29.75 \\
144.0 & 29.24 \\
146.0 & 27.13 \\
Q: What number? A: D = 13.4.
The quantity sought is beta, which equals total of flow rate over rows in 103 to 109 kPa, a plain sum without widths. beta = 65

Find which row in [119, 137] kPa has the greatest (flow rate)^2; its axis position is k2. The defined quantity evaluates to 136.0 kPa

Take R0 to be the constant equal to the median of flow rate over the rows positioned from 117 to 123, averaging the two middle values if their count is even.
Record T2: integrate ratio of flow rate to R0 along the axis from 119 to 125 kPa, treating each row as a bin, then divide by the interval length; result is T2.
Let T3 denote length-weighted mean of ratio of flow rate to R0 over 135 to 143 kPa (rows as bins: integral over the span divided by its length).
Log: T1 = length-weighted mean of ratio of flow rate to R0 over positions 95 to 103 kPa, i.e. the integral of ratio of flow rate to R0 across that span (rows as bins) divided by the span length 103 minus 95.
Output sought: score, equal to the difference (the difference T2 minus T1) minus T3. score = -0.78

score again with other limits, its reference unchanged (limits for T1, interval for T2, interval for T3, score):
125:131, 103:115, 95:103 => -0.77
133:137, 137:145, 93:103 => -0.58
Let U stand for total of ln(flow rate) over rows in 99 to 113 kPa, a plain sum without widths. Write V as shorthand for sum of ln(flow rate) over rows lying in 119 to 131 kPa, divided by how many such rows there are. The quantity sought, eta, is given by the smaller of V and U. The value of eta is 3.25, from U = 21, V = 3.25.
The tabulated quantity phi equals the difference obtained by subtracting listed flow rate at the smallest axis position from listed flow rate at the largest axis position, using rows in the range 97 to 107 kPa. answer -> 6.1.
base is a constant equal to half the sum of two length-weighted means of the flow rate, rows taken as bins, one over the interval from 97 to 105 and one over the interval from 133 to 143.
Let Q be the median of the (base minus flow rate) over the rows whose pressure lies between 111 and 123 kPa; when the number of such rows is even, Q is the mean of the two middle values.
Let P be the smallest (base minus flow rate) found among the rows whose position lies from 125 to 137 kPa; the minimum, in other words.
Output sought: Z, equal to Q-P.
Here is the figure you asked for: 2.0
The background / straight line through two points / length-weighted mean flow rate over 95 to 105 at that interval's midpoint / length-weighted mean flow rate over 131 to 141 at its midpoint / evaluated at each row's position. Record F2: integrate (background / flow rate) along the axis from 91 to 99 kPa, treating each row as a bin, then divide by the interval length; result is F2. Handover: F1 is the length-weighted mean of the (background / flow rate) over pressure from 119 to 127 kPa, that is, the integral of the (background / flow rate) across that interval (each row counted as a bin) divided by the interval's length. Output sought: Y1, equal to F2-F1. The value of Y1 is 0.17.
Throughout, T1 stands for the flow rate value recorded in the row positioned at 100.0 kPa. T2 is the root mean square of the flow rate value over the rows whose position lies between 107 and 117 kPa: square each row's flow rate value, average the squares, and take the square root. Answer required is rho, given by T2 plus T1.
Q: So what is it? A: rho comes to 42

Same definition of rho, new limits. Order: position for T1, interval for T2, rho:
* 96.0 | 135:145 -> 43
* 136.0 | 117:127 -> 53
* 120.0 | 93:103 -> 41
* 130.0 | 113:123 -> 53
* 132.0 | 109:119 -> 51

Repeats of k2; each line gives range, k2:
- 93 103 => 102.0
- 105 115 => 114.0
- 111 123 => 116.0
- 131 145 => 142.0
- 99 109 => 108.0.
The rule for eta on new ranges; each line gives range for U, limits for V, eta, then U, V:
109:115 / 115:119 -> 3.28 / 10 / 3.28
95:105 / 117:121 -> 3.24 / 14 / 3.24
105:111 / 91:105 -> 2.77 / 9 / 2.77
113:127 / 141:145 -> 3.38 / 23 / 3.38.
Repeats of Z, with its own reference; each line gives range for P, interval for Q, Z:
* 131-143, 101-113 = 7.1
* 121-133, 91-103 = 11.8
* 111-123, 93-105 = 10.5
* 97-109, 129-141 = -4.1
